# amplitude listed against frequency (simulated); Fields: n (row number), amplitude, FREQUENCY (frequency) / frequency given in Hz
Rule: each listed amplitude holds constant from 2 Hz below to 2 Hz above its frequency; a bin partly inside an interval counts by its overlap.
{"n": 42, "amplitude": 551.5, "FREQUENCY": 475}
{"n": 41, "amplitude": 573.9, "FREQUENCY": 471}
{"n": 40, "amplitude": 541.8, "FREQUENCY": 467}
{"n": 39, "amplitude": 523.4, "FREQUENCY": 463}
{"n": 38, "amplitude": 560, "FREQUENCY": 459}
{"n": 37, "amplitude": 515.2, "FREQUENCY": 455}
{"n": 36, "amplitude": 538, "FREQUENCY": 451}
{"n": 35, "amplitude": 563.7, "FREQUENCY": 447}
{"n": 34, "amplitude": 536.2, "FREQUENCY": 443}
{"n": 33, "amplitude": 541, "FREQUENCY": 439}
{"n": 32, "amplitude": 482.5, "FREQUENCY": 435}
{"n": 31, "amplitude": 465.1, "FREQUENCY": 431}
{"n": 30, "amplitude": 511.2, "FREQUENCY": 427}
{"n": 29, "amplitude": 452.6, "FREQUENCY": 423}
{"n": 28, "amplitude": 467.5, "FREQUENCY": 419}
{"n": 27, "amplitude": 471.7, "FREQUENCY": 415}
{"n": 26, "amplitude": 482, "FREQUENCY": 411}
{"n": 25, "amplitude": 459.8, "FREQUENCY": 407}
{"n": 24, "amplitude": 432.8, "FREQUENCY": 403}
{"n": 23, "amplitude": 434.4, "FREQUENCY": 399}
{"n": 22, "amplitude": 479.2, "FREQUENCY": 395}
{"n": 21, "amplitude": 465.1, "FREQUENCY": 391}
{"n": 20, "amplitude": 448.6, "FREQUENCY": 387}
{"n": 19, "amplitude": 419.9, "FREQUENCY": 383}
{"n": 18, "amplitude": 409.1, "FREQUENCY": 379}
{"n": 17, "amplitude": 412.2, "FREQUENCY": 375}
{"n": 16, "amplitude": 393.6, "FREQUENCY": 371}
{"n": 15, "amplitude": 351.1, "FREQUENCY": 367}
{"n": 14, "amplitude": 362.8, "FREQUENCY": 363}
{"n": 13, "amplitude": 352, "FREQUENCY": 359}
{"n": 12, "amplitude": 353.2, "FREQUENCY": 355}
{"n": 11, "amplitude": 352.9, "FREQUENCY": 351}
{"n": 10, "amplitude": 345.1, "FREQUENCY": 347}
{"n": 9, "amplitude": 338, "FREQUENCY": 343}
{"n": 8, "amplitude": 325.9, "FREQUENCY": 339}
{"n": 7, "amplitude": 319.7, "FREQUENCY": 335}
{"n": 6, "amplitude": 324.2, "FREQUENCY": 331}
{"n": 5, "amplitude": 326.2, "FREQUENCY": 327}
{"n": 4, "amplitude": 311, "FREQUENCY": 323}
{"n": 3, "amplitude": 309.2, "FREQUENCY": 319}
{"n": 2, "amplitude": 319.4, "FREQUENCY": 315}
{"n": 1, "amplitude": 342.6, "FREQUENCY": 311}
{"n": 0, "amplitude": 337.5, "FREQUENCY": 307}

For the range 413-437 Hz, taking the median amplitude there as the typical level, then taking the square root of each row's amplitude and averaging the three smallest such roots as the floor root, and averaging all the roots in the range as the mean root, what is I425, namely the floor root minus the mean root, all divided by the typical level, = -0.0007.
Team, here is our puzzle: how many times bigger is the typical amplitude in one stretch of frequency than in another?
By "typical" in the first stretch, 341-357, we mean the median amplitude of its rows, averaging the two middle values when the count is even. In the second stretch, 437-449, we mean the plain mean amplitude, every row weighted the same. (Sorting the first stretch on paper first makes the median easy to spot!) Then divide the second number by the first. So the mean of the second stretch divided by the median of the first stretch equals 1.6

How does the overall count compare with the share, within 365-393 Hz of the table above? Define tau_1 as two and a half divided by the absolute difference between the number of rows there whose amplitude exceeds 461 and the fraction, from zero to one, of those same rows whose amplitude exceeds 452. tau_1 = 2.9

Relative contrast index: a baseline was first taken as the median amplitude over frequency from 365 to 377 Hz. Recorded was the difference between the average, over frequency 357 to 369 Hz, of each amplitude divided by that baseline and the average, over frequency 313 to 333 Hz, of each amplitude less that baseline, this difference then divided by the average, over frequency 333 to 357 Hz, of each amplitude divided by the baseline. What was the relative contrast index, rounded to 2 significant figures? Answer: 89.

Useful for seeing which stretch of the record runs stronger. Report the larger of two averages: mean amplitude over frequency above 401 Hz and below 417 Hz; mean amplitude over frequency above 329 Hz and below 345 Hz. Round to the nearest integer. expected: 462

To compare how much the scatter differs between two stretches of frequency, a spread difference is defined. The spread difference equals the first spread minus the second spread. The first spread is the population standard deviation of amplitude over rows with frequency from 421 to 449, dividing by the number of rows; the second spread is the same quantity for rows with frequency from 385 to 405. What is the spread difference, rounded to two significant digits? 21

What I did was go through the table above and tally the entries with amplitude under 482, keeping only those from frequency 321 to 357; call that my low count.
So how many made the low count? 9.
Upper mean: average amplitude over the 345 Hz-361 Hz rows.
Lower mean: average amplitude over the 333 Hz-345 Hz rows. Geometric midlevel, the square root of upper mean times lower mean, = 339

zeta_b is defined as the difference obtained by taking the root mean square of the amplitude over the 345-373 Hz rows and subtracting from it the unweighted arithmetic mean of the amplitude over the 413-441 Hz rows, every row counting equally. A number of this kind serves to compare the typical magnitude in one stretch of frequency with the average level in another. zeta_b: -126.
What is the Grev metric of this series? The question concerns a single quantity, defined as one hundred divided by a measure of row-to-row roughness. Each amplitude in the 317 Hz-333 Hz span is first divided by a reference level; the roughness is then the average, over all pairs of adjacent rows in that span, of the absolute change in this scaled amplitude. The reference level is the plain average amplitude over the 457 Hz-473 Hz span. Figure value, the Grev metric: 8681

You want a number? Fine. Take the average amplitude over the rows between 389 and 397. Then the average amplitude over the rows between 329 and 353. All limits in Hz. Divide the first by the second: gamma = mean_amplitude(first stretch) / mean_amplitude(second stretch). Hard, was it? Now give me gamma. 1.41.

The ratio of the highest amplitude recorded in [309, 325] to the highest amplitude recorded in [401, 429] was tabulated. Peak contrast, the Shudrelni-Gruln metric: 0.67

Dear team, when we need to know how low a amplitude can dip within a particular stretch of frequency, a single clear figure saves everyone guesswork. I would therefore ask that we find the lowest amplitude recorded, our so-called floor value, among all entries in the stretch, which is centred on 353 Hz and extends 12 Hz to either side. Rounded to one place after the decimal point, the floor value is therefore 338.0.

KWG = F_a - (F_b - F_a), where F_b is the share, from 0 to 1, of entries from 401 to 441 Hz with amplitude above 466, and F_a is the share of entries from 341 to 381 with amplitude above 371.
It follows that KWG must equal 0.0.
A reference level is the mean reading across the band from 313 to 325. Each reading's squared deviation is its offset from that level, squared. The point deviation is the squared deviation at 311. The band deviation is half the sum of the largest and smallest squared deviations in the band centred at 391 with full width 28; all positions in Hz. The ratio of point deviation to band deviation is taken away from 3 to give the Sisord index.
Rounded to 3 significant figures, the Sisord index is 2.95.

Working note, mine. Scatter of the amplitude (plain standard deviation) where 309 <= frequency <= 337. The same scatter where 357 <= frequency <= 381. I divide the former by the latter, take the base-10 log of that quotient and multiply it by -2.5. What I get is 1.0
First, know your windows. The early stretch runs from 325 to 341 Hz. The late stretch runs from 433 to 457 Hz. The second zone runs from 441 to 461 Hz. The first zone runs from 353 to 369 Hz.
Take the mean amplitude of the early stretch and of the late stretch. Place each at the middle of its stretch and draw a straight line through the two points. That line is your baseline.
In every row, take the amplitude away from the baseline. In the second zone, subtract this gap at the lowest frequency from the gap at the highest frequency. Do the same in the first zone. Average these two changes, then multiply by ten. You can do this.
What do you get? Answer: 148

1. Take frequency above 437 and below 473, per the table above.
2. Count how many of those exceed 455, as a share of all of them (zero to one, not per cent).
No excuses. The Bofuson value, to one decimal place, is 1.0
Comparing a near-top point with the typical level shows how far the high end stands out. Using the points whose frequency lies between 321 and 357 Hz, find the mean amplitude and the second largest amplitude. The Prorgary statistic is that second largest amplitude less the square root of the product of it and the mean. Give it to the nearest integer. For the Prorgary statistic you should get 10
